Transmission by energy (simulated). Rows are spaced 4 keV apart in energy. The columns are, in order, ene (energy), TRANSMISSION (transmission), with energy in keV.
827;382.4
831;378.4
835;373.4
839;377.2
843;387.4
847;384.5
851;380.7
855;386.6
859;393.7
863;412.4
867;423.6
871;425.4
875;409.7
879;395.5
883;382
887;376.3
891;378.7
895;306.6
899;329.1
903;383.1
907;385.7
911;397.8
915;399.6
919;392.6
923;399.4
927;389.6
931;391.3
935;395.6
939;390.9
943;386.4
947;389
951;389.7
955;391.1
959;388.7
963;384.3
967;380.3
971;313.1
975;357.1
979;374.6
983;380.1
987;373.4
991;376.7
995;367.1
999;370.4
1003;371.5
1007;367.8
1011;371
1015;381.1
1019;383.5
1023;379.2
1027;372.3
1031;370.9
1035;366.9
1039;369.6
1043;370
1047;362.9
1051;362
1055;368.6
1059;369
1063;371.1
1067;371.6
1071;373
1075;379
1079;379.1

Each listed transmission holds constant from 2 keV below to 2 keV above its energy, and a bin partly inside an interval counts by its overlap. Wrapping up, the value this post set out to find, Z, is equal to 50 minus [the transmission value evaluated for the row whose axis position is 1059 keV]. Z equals -319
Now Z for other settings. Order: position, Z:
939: -341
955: -341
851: -331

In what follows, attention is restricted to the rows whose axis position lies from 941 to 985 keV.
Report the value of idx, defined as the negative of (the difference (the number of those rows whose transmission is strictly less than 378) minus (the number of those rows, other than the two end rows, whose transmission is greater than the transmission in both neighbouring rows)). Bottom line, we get -2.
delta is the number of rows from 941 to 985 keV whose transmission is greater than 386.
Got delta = 5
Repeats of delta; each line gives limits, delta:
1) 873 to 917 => 4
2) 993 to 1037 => 0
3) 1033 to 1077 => 0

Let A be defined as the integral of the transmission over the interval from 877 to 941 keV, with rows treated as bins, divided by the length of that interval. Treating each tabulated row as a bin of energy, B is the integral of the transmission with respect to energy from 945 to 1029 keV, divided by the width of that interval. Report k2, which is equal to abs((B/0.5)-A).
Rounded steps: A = 381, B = 374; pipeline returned 368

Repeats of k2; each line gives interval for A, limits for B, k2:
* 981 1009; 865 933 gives 400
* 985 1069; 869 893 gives 418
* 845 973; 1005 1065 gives 357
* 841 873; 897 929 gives 370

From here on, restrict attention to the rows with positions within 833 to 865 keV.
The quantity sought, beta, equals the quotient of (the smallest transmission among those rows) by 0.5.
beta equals 747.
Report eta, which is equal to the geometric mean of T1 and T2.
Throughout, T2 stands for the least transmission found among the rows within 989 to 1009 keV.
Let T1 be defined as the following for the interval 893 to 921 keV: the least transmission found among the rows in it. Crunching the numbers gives 335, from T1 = 306.6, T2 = 367.1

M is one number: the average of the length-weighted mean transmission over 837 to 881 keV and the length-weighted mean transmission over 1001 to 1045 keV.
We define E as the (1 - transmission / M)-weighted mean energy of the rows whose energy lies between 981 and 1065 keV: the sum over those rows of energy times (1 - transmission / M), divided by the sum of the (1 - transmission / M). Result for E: 1027.4 keV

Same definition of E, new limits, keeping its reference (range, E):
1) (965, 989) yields 974.3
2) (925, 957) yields 939.9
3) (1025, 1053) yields 1040.4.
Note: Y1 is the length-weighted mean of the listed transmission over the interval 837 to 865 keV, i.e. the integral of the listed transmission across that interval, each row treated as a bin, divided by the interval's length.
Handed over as 389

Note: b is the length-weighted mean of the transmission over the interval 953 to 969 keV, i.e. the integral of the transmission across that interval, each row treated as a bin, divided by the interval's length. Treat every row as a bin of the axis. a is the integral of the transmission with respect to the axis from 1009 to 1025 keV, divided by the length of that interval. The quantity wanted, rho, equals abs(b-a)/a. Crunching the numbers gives 0.020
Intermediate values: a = 379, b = 386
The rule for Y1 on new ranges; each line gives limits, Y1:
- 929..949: 391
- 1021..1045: 371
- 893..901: 318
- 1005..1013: 369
